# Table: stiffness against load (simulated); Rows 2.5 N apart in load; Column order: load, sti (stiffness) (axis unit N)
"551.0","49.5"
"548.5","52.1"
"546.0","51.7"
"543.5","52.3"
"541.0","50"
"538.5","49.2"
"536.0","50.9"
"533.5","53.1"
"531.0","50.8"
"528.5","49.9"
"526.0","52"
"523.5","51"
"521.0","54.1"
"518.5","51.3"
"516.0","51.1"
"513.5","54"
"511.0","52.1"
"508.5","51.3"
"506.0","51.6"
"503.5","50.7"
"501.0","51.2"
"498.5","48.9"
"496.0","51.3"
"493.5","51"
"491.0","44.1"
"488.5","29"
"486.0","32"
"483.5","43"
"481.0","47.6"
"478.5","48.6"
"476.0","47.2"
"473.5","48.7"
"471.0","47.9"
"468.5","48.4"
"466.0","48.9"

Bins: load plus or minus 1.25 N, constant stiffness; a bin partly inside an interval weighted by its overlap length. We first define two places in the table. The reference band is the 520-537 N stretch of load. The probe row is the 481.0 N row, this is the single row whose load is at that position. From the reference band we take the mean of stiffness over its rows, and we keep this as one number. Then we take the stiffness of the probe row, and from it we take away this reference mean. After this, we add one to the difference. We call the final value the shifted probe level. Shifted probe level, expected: -3.1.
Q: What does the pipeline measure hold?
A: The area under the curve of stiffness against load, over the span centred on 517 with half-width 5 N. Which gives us 526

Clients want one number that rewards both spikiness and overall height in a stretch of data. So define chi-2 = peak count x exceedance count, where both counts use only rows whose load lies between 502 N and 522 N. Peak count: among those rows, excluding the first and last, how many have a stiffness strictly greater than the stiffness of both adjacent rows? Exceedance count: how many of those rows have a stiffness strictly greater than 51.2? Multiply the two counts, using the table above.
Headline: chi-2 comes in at 12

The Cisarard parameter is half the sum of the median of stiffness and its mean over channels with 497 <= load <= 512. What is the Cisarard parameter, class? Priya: 51.1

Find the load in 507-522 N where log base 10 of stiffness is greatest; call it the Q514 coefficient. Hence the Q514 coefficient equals 521.0 N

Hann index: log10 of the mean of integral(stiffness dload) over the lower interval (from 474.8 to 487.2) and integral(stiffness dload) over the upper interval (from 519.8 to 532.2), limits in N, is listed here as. 2.77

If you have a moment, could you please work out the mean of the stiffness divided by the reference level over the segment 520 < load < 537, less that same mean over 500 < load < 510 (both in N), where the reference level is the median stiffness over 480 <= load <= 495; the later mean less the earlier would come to 0.01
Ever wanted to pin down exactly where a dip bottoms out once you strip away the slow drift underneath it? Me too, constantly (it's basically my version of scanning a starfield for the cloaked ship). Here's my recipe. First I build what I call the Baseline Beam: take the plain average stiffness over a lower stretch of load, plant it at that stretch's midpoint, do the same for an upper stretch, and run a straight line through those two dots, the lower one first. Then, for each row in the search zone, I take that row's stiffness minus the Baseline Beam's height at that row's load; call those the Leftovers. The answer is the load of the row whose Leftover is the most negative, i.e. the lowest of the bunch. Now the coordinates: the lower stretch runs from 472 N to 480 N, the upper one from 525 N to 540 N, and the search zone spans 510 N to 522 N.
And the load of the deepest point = 516.0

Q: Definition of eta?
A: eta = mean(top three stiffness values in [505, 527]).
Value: 53.4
